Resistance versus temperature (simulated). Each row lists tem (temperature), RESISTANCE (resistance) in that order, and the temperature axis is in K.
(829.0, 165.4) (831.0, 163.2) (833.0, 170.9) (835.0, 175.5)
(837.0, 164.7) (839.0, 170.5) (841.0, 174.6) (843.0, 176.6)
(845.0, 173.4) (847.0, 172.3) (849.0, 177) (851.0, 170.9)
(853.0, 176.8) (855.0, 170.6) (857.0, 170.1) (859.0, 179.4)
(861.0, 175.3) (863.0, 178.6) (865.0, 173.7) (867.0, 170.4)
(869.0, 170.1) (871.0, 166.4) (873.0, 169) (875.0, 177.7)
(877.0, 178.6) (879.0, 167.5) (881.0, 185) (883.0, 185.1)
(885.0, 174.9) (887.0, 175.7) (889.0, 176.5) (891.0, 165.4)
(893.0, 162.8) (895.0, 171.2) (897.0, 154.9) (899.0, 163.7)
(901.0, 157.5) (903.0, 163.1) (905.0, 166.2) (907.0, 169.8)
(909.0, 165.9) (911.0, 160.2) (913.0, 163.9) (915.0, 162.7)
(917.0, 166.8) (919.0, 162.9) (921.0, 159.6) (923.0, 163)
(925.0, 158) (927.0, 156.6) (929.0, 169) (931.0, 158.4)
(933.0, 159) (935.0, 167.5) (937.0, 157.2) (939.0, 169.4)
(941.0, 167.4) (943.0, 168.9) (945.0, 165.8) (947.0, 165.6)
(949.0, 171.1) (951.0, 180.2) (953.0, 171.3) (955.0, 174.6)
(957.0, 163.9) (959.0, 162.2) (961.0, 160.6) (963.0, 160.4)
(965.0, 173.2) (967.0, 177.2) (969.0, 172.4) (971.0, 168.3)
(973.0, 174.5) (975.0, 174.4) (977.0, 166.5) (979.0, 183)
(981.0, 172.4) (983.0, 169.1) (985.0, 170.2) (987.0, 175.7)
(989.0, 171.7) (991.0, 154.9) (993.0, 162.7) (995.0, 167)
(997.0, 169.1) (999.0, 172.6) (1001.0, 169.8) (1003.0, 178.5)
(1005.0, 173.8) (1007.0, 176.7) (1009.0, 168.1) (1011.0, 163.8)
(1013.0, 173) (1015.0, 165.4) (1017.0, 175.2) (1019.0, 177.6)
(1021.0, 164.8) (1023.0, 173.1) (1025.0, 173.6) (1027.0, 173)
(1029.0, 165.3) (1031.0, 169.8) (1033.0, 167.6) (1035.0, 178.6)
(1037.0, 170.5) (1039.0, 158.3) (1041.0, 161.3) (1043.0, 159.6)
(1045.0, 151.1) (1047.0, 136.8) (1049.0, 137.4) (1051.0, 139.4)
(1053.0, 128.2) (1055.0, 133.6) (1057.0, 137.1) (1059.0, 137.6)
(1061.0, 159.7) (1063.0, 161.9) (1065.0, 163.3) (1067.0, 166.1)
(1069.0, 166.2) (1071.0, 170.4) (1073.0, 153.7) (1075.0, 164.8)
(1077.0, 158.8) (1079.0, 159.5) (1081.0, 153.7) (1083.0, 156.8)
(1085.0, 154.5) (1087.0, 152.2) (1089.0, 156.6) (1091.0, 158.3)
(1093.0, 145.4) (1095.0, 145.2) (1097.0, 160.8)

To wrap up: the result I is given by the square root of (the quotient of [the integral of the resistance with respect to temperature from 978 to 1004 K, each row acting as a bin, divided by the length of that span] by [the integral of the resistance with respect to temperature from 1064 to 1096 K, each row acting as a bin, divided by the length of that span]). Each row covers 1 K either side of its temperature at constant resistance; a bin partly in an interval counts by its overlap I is 1.04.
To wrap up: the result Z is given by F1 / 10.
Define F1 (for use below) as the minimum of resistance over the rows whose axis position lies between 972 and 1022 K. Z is 15.5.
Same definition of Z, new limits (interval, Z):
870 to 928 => 15.5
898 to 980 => 15.7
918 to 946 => 15.7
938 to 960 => 16.2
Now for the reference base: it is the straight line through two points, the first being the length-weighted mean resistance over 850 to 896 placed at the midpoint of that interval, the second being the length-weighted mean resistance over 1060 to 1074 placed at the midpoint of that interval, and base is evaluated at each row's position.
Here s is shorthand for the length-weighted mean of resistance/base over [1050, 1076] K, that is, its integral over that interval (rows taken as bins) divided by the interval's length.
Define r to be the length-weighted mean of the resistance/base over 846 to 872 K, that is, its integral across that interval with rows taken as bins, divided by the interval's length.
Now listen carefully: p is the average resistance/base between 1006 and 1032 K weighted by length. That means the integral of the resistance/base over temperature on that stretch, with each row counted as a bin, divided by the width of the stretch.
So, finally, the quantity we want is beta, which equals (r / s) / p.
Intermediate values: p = 1.03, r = 0.99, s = 0.934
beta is 1.032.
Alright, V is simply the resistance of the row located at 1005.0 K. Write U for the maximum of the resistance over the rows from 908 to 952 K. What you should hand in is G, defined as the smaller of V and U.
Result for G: 174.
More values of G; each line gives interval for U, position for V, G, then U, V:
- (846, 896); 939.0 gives 169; 185.1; 169.4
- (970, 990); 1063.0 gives 162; 183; 161.9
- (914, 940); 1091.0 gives 158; 169.4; 158.3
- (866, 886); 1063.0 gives 162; 185.1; 161.9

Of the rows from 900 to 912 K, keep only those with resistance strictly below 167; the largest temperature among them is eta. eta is 911.0 K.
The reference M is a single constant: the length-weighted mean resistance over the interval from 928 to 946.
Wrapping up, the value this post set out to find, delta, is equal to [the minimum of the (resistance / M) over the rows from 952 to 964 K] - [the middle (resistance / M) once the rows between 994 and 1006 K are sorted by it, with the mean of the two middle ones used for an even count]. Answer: -0.07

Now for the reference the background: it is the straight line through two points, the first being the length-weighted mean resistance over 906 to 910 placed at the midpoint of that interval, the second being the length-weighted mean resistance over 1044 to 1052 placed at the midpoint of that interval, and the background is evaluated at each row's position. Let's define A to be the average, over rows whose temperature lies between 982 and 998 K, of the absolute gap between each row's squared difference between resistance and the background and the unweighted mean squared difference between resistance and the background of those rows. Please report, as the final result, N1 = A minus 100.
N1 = 12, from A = 112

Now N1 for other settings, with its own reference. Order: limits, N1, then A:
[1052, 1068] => 183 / 283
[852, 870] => -82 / 18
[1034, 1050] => 204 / 304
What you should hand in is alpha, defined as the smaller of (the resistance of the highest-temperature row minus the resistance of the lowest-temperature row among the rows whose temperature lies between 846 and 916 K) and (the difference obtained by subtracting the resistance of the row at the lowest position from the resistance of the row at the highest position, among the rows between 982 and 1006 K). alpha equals -10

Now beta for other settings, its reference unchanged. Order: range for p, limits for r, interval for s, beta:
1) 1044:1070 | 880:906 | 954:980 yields 1.078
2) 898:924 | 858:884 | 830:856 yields 1.077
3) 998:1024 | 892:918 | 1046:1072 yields 1.011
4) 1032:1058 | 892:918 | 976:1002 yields 1.024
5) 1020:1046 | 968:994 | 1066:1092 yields 1.025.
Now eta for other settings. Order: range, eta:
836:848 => 837.0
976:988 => 977.0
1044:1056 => 1055.0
